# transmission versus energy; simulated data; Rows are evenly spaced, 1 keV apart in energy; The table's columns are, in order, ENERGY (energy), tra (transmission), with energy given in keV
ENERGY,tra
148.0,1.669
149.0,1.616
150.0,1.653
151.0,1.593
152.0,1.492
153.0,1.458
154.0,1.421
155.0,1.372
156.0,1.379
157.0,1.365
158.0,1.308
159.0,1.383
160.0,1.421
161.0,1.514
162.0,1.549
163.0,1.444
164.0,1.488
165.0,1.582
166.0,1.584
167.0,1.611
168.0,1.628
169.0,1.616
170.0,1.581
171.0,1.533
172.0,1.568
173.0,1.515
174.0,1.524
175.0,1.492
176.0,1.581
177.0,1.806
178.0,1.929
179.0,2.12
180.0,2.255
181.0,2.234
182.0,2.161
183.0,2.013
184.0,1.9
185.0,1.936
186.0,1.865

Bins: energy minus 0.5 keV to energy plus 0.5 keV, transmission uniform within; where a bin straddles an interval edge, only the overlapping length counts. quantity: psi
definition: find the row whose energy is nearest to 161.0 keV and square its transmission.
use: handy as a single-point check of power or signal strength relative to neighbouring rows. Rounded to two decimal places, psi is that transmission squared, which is 2.29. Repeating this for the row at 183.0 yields 4.05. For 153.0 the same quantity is 2.13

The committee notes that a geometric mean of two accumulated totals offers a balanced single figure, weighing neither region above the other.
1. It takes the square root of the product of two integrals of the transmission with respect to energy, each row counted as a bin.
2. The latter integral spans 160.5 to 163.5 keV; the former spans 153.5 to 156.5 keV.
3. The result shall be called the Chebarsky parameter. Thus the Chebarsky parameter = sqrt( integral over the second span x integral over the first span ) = 4.34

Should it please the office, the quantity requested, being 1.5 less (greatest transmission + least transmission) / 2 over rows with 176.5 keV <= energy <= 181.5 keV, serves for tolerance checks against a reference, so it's -0.5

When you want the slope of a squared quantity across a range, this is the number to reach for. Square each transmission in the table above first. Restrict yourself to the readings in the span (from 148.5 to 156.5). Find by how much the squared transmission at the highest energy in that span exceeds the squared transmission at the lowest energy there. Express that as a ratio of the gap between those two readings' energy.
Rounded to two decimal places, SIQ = -0.10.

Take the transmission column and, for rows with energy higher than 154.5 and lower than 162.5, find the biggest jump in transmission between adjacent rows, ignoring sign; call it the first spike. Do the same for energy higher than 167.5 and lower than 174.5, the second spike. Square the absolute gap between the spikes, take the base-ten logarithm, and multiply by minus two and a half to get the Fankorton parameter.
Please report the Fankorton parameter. 7.0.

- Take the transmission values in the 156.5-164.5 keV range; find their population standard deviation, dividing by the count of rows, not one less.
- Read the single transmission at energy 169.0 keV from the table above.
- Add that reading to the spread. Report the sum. 1.69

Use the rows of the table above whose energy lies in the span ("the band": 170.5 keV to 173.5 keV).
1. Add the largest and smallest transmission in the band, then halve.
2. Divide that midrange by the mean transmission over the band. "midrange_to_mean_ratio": 1.002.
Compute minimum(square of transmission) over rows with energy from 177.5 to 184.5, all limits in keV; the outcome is 3.6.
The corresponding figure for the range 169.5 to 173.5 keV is 2.3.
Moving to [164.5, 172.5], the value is 2.4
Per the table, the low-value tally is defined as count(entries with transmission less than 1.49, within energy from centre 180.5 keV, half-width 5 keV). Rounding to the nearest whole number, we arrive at 0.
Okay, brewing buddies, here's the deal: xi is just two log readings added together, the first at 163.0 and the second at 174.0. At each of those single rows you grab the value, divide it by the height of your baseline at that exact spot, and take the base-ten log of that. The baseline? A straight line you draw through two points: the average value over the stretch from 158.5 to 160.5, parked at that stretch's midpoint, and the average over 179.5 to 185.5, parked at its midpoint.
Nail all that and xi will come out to -0.10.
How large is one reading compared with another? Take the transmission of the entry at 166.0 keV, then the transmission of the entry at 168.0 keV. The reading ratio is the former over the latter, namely 1.0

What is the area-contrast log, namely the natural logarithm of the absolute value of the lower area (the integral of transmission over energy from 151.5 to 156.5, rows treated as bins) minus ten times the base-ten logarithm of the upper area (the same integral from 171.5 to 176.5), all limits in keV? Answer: 0.55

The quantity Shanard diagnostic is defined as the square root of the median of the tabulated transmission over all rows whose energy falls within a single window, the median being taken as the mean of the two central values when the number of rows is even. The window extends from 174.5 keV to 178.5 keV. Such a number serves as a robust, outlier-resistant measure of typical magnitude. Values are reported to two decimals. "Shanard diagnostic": 1.30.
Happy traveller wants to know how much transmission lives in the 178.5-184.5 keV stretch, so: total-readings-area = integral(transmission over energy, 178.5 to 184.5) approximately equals 12.7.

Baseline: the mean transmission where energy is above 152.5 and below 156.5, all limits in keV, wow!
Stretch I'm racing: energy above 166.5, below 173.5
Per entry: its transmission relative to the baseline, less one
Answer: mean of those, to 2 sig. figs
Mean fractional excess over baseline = 0.12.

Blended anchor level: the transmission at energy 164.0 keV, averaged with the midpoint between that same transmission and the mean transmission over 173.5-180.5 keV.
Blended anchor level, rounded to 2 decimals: 1.57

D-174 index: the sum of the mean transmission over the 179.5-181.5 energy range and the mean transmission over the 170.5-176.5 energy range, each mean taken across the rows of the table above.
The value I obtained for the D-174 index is 3.78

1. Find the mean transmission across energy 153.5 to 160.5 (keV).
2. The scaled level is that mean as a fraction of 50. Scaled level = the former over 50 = 0.0276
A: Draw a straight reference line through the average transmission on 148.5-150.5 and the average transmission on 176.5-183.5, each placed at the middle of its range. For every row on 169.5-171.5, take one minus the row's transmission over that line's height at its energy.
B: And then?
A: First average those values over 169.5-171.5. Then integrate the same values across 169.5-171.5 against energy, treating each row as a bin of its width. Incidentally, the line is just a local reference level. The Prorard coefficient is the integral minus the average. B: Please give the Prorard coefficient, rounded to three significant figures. 0.196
